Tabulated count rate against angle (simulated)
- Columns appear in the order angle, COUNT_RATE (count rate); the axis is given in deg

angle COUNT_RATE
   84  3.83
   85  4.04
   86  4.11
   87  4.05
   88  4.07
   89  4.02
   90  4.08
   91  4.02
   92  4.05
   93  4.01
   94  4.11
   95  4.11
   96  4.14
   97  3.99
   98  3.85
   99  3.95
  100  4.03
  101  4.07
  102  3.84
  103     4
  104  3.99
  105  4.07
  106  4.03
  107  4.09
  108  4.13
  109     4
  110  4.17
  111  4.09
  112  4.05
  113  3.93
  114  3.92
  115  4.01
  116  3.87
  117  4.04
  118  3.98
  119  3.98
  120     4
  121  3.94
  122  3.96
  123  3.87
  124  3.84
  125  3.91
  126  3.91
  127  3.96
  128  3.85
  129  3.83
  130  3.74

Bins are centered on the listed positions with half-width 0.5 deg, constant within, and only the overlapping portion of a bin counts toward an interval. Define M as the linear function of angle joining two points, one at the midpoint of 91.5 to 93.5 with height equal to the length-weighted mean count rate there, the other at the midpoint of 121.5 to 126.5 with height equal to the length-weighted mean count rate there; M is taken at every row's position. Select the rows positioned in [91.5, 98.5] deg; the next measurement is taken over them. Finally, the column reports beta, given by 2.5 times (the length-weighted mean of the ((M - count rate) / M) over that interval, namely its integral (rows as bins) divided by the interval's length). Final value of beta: -0.011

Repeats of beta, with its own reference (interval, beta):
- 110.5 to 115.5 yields -0.035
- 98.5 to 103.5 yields 0.010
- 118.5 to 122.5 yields -0.037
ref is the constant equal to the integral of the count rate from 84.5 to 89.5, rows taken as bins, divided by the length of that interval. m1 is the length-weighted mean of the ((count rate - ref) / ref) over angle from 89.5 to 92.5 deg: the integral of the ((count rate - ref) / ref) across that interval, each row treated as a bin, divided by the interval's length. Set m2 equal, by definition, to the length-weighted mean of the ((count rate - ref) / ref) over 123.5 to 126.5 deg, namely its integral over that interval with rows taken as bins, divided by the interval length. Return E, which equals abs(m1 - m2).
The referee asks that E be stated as 0.040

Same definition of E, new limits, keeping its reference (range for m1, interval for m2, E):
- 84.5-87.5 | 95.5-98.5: 0.018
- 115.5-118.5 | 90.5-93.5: 0.016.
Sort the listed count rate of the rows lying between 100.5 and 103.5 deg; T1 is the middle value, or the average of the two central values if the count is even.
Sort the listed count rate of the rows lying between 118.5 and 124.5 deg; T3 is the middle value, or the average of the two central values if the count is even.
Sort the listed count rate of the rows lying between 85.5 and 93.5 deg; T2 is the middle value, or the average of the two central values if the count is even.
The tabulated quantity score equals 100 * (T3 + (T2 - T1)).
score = 400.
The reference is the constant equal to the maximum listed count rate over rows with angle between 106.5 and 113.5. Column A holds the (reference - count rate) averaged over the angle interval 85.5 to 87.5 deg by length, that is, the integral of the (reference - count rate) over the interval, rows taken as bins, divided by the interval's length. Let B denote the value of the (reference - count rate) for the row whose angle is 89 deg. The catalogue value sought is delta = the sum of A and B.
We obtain 0.24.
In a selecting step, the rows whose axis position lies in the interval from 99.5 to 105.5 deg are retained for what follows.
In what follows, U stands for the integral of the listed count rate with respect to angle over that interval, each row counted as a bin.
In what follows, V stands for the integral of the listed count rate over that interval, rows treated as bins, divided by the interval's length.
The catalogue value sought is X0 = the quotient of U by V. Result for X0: 6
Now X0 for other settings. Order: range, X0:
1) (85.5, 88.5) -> 3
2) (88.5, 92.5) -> 4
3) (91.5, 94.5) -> 3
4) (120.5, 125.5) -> 5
